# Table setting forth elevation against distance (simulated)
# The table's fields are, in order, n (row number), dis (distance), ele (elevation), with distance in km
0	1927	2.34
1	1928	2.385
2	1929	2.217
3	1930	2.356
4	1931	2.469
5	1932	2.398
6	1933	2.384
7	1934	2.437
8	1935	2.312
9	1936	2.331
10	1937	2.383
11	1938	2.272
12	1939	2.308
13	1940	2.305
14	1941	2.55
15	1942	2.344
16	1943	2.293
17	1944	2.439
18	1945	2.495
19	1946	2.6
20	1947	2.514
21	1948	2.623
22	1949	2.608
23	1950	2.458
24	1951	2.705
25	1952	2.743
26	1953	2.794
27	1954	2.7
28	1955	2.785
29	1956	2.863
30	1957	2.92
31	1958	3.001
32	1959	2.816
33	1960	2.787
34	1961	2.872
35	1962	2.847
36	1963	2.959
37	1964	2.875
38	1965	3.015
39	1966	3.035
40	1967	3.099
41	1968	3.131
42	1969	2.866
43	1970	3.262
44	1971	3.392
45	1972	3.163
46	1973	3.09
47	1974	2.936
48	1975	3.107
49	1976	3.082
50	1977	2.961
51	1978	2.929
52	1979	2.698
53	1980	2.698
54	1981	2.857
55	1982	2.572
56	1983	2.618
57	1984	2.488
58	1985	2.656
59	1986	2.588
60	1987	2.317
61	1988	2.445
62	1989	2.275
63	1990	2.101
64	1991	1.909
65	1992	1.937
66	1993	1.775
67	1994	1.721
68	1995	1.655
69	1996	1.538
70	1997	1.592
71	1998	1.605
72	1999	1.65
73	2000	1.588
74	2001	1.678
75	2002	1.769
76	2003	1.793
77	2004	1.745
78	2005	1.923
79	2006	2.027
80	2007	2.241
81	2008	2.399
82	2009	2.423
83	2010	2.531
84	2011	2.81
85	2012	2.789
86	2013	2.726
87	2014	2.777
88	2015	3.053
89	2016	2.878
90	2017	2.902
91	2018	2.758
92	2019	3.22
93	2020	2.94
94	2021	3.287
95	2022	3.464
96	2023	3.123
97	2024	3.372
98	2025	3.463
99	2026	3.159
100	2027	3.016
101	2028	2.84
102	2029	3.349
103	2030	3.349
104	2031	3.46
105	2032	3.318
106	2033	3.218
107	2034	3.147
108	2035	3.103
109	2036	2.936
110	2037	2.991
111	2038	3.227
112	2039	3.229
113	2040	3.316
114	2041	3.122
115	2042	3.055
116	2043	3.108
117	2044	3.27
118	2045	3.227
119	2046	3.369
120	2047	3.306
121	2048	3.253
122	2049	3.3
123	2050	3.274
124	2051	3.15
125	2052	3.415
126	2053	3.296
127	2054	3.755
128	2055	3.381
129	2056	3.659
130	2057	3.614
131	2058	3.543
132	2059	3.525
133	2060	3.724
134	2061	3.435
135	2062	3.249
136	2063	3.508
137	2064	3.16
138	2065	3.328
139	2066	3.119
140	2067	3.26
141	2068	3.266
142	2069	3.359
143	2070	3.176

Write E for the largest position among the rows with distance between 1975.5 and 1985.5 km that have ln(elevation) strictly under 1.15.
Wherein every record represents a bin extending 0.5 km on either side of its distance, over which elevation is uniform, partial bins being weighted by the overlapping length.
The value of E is 1985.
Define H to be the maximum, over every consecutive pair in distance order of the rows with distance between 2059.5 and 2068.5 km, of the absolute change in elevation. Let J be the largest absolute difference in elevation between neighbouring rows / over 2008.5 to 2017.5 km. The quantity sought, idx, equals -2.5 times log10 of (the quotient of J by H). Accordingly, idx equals 0.2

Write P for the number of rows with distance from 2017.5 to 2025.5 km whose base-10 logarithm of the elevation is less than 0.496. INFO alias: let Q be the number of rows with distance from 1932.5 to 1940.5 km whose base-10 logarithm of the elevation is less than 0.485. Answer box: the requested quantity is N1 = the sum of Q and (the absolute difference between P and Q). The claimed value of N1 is 13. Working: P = 3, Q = 8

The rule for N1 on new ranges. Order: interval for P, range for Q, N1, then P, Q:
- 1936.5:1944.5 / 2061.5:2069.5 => 8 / 8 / 0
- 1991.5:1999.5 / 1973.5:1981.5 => 8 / 8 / 6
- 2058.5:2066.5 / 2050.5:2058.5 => 1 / 1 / 0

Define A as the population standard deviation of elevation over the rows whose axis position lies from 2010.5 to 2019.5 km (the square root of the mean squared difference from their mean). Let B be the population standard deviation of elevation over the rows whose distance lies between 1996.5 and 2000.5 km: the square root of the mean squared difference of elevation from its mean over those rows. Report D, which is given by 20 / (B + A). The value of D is 113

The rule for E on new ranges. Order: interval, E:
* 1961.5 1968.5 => 1968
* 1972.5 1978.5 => 1978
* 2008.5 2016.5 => 2016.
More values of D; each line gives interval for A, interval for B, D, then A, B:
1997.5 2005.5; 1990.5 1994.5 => 103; 0.10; 0.090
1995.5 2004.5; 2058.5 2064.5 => 74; 0.08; 0.186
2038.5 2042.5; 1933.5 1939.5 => 130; 0.10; 0.054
